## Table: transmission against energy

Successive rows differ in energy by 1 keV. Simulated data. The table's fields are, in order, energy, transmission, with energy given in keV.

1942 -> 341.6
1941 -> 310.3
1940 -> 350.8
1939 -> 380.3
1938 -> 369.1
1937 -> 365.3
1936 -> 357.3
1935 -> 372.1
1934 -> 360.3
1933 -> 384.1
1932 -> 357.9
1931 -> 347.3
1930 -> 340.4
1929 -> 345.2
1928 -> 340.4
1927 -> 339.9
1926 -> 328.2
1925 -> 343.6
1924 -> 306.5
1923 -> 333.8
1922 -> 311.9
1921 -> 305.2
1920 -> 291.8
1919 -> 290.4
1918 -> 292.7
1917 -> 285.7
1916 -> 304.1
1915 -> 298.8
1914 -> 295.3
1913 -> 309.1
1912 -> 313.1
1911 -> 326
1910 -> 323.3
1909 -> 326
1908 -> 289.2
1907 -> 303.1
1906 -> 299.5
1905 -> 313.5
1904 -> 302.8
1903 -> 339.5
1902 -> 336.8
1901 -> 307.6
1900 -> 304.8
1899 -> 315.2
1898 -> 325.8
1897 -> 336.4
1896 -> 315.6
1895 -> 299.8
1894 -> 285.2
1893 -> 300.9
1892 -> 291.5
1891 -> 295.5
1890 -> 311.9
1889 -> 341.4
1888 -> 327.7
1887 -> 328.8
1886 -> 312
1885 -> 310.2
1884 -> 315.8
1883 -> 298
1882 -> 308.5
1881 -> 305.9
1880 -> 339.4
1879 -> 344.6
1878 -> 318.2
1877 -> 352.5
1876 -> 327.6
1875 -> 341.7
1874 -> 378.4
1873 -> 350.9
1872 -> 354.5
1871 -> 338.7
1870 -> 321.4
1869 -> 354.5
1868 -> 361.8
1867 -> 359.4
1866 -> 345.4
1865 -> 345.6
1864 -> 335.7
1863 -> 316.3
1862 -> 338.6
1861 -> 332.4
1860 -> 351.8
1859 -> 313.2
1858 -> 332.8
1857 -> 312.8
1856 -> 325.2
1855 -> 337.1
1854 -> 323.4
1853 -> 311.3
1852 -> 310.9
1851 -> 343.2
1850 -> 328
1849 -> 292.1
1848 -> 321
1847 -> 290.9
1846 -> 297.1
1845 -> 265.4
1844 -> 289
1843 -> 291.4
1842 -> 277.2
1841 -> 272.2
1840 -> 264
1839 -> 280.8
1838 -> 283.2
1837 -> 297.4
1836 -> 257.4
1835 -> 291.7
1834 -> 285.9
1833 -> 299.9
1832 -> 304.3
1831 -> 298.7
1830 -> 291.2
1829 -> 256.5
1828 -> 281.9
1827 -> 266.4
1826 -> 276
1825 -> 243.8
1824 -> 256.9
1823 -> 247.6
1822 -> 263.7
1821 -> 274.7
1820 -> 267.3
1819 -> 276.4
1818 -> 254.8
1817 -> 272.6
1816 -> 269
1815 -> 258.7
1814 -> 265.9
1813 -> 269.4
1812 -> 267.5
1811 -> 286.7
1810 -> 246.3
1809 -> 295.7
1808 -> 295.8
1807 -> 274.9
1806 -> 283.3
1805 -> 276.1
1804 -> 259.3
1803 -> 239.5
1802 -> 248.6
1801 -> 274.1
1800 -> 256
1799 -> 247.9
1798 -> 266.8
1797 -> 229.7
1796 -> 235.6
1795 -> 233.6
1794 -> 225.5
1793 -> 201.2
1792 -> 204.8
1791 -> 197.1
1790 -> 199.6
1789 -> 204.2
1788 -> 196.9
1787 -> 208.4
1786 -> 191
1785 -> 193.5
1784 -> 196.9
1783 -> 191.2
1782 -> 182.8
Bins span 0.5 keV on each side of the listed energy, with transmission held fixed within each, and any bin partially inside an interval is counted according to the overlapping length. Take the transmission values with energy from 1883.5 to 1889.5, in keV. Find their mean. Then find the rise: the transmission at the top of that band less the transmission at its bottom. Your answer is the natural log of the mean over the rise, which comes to 2.5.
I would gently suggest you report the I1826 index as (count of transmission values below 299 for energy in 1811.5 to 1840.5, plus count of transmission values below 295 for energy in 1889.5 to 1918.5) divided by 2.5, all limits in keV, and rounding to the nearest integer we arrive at 13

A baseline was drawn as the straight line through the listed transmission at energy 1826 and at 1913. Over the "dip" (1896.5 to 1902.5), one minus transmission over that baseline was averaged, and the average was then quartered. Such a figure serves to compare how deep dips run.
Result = -0.014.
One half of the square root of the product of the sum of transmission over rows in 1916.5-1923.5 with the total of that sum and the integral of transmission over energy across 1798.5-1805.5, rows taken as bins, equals 1437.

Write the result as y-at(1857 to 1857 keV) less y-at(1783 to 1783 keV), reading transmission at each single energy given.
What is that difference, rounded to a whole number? 122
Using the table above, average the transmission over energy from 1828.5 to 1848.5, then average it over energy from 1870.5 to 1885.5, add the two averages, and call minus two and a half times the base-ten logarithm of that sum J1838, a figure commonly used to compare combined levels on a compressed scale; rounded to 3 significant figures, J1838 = -6.98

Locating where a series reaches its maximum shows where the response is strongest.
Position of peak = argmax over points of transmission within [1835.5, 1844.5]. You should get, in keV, 1837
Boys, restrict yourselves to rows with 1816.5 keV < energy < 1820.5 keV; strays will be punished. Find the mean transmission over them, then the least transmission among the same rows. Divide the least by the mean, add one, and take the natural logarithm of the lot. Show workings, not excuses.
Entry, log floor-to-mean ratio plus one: 0.669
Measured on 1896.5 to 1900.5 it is 0.668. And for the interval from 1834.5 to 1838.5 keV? 0.648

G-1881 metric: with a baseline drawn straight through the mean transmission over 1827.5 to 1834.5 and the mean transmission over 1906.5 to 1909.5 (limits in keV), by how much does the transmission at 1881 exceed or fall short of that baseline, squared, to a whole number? 36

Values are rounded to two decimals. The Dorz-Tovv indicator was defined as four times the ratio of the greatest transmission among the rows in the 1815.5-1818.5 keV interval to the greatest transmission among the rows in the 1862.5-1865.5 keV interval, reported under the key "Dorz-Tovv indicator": 3.16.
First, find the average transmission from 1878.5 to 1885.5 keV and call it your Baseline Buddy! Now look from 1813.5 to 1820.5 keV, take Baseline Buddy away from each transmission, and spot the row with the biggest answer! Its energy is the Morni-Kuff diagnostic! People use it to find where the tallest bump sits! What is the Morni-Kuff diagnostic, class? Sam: 1819 keV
